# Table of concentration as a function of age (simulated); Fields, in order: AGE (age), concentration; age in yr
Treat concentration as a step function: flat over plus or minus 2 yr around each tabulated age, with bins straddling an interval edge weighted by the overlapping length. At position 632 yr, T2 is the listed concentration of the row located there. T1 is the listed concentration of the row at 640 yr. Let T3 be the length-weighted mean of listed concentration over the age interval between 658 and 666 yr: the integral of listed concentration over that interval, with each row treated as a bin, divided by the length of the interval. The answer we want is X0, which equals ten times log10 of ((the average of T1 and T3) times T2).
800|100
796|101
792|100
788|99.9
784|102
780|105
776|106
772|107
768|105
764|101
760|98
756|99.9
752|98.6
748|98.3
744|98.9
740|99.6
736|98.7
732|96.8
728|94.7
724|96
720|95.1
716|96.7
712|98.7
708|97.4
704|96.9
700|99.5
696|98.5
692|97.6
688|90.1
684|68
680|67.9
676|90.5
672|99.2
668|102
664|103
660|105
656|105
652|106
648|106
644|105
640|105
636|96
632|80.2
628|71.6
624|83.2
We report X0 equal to 39.2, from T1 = 105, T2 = 80.2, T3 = 104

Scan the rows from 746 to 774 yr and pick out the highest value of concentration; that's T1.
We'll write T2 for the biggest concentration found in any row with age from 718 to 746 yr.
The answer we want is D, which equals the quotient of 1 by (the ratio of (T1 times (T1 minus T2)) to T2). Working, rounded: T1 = 107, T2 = 99.6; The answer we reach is 0.1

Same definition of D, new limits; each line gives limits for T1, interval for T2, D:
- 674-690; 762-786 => -0.1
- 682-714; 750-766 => -0.7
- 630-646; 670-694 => 0.2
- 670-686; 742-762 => -1.4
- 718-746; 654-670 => -0.2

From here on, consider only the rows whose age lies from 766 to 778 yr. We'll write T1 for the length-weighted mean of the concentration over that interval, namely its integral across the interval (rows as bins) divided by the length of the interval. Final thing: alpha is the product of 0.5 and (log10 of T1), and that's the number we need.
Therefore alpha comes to 1.013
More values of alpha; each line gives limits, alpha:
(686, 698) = 0.990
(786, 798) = 1.001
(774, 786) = 1.009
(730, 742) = 0.996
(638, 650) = 1.011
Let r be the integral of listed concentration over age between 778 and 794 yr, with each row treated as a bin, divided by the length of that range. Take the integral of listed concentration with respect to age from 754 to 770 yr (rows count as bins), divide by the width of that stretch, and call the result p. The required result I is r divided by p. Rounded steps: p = 101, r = 102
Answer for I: 1.01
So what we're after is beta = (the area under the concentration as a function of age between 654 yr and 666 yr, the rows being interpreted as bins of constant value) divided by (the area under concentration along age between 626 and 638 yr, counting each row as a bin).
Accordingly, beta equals 1.26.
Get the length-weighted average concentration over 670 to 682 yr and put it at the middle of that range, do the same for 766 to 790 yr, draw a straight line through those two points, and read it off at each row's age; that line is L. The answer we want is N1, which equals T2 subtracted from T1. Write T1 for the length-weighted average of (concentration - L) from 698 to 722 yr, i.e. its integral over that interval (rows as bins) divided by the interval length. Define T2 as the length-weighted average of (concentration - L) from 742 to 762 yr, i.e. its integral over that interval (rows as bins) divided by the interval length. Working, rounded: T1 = 5.4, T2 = -1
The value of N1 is 6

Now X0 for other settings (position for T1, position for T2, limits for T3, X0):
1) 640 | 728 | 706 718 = 39.8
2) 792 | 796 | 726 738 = 40.0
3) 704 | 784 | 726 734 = 39.9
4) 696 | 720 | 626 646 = 39.6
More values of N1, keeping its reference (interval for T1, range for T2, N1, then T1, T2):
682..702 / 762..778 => 0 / 2.0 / 2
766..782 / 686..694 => -3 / 2.3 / 5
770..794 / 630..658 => -22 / -1.6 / 20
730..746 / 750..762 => 3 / 1.5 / -1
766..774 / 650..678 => -15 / 3.3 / 18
